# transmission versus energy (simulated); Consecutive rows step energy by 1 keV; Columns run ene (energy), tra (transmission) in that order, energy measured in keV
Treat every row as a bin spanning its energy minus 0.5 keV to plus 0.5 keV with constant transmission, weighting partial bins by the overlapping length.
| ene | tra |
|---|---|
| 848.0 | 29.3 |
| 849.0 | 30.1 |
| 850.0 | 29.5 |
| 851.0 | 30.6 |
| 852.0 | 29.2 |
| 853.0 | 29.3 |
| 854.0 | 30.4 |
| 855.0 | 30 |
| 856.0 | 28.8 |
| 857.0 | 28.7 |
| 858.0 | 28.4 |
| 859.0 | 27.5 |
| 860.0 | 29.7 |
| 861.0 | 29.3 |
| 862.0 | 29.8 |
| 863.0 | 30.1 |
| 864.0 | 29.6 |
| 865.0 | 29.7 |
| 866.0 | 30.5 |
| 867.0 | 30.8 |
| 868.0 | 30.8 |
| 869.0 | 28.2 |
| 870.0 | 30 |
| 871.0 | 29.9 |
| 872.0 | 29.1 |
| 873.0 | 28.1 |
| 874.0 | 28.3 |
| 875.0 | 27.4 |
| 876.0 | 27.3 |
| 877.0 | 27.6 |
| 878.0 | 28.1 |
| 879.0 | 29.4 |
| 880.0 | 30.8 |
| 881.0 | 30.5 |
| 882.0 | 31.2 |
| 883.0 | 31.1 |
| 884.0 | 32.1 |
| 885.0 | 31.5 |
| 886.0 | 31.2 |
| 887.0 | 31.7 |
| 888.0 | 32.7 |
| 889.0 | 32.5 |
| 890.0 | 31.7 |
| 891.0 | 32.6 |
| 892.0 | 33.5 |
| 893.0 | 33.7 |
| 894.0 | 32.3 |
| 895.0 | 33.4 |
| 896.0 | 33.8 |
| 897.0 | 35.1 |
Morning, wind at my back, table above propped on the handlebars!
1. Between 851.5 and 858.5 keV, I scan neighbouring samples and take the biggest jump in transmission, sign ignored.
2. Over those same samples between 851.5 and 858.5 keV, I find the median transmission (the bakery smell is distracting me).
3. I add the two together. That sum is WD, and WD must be 30.4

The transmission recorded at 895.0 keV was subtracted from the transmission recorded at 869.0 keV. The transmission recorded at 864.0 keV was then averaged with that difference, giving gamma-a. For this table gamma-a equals 12.2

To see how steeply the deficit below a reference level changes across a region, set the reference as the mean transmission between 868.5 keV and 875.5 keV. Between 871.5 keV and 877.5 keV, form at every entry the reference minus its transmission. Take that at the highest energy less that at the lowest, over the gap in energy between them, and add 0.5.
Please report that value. 0.8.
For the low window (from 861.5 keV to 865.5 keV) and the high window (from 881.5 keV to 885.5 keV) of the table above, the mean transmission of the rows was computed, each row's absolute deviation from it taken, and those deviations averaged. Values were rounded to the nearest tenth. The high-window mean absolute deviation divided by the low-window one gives 2.2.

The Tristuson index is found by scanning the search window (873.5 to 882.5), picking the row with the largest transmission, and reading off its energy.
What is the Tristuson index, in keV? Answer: 882.0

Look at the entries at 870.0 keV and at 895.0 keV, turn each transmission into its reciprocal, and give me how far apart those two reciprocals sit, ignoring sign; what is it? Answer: 0.0034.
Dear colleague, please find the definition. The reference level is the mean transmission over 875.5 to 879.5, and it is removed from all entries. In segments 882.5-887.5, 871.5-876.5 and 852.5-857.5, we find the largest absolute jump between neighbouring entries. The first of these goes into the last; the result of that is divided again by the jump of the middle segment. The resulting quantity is 1.2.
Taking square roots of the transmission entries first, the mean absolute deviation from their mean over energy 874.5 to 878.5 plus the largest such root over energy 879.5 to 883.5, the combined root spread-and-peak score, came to 5.61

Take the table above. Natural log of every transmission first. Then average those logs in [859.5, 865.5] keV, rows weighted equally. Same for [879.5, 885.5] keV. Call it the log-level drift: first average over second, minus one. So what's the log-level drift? -0.014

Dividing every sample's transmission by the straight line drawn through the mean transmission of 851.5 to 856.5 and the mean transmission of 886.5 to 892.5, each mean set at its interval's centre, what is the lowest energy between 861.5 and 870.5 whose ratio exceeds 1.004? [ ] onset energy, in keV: 867.0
